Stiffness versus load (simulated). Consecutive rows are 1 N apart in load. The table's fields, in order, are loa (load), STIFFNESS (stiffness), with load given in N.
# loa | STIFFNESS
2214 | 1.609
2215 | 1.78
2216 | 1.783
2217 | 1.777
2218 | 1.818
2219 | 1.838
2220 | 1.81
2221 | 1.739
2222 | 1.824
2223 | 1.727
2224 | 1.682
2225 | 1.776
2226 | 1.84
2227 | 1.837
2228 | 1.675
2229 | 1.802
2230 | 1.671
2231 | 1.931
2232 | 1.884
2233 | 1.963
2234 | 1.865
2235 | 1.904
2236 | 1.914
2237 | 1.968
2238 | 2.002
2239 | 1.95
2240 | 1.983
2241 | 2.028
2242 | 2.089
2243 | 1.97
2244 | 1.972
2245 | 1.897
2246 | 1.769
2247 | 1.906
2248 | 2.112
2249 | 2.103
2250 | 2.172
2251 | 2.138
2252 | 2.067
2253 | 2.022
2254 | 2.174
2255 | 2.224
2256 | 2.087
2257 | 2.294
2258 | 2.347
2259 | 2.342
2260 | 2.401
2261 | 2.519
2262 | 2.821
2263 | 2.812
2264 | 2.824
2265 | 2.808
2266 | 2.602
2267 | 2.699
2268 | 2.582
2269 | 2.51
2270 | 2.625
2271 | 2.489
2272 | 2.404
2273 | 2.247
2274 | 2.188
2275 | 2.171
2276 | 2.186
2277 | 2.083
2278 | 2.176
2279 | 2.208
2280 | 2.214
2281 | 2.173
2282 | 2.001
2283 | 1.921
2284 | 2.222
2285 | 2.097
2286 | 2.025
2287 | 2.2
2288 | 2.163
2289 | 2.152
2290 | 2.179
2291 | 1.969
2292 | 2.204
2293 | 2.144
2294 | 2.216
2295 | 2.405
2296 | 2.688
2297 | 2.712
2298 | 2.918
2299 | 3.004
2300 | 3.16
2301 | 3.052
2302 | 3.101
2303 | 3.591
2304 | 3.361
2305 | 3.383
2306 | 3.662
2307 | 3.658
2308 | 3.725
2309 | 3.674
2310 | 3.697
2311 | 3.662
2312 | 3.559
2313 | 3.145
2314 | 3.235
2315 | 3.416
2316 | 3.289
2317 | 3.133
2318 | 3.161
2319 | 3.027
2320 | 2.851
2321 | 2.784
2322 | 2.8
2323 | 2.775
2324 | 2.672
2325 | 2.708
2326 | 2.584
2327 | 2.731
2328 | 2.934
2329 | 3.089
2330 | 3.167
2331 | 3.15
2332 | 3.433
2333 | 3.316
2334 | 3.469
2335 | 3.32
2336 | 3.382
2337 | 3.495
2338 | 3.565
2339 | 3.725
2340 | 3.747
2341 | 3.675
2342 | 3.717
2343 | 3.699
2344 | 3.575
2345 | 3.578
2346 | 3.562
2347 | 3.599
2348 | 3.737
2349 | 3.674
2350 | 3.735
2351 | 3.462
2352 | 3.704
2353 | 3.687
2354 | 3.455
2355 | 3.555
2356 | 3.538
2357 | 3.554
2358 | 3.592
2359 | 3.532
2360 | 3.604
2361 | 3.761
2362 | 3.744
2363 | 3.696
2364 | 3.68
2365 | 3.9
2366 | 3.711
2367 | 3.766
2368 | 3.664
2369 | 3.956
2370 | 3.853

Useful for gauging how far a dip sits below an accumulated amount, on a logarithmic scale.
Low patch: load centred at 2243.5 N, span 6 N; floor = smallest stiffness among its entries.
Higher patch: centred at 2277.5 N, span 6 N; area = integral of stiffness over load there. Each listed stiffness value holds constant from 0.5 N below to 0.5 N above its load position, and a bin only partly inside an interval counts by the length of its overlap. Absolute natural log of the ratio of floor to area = 2.0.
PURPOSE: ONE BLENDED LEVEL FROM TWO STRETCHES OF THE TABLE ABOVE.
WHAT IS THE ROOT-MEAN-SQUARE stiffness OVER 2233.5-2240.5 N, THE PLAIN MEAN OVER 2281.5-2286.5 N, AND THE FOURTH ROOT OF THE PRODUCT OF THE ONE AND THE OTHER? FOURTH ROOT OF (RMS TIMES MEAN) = 1.41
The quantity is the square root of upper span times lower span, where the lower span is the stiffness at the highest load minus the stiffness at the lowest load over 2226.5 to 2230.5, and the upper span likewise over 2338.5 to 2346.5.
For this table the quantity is 0.164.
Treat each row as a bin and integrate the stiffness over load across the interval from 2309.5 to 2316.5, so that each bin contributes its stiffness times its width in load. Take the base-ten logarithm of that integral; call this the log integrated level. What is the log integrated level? 1.38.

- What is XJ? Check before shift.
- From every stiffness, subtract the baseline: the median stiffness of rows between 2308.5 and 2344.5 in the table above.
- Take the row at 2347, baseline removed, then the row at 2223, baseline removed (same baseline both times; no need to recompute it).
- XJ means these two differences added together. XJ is -1.28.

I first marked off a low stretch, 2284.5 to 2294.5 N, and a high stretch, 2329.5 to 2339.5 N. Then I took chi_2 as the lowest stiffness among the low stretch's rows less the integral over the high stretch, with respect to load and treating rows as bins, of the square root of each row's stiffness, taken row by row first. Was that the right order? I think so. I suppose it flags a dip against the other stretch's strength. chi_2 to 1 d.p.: -16.5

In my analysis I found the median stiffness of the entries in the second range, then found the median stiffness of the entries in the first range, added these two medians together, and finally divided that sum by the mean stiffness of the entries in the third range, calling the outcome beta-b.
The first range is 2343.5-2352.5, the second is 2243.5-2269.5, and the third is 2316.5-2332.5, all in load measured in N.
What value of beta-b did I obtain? 2.0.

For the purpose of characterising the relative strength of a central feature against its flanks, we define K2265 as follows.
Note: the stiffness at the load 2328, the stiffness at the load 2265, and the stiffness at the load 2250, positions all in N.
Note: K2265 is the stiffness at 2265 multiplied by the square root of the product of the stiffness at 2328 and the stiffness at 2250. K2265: 7.1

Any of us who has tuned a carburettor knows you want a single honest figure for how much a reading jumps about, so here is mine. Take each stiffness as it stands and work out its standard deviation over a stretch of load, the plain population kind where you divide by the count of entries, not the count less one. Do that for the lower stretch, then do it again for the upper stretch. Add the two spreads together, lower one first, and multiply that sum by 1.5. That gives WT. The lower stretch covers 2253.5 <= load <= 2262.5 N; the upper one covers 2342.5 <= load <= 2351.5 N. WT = 0.436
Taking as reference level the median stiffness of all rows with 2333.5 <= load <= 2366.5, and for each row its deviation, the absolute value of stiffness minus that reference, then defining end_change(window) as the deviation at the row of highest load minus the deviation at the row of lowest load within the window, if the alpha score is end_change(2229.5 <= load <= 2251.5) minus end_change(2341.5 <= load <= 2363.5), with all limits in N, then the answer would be -0.4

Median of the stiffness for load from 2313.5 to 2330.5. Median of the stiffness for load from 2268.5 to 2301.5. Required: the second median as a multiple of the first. 0.751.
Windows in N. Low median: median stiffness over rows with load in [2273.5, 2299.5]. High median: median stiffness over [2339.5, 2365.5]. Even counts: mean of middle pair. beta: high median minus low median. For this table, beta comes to 1.49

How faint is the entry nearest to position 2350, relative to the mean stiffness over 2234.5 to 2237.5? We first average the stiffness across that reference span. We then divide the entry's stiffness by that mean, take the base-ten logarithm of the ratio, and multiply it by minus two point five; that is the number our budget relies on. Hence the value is -0.72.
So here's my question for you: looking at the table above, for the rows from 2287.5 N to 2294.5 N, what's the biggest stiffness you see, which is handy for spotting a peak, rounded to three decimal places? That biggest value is 2.216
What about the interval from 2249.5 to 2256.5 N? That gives 2.224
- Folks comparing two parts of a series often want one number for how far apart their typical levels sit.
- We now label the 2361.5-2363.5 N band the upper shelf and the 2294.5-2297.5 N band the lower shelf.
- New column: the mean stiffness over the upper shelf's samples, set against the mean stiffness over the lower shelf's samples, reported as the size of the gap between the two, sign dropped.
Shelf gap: 1.1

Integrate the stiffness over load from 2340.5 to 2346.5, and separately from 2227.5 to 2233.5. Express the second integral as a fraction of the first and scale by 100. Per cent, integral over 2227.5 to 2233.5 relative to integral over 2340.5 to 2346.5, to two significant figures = 50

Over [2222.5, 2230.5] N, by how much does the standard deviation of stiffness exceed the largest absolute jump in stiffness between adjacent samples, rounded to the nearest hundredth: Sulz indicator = -0.09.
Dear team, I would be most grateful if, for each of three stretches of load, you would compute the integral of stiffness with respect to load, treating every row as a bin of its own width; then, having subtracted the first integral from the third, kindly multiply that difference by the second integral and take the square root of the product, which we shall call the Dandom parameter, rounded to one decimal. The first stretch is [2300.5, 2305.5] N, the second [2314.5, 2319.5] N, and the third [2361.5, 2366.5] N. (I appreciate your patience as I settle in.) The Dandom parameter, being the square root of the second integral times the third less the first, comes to 6.0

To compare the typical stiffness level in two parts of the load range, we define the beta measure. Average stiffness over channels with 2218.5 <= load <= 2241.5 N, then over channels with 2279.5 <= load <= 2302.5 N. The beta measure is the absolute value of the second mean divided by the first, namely 1.29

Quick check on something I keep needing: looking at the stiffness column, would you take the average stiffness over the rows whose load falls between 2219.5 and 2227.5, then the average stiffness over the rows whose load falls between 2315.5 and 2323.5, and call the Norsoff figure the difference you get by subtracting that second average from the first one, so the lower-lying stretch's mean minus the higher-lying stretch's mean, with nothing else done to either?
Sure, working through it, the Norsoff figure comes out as -1.2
